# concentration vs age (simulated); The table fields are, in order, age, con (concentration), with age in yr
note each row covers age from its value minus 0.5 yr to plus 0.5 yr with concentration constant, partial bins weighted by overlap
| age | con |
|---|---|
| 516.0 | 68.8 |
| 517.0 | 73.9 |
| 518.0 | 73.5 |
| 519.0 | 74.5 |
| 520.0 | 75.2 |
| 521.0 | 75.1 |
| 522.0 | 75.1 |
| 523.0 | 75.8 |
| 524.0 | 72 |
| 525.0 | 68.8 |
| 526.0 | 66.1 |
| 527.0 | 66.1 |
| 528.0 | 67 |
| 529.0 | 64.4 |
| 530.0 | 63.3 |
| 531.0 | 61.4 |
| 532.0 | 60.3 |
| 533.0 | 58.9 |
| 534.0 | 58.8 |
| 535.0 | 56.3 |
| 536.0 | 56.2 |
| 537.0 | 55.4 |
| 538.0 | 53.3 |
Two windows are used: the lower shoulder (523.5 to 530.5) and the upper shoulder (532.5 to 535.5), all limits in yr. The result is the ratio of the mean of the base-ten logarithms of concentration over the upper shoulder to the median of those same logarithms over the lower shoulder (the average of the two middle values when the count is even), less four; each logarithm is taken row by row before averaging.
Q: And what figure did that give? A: -3.03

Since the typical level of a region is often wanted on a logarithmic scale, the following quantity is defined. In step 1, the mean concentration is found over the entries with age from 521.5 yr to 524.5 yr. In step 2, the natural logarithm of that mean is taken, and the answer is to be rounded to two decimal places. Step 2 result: 4.31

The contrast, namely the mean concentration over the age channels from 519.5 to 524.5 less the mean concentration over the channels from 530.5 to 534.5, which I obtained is 15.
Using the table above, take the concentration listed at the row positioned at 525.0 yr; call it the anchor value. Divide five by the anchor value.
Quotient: 0.073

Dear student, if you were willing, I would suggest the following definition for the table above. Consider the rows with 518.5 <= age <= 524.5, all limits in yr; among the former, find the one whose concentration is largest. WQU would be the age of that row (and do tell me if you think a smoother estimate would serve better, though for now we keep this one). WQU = 523.0 yr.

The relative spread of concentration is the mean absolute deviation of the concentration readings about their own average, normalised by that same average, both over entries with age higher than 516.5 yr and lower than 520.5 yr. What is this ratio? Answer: 0.01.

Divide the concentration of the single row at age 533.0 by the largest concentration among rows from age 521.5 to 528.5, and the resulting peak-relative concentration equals 0.78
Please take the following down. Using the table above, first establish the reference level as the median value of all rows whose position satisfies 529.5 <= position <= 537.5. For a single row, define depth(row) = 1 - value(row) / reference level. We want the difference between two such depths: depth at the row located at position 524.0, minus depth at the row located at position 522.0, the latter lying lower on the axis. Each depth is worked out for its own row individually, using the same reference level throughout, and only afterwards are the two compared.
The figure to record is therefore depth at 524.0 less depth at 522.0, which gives 0.053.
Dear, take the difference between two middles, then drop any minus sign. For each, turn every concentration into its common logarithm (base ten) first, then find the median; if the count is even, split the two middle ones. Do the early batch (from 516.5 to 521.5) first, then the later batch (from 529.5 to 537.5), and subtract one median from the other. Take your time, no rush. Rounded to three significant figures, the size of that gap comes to 0.102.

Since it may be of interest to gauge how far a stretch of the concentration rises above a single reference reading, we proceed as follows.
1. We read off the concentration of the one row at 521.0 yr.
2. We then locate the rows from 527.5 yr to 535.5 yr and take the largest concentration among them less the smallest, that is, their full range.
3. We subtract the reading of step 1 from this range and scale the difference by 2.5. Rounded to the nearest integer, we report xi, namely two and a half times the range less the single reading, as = -161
